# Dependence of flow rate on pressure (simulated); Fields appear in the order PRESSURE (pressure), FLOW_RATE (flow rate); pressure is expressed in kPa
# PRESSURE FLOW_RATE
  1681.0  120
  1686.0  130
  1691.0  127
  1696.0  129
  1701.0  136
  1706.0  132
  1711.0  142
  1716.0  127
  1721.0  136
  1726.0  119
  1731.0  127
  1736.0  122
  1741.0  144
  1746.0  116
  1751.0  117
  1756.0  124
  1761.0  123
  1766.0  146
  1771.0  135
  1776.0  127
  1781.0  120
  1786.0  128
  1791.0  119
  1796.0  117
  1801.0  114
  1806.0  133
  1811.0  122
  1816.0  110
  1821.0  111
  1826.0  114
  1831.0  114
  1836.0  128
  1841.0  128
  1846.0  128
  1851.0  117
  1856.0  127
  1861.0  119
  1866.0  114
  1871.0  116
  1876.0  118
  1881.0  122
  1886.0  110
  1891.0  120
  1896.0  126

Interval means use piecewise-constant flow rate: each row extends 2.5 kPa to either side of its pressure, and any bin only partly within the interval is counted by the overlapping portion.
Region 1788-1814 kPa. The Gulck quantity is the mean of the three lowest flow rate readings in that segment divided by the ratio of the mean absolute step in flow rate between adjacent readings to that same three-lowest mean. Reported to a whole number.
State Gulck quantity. 1556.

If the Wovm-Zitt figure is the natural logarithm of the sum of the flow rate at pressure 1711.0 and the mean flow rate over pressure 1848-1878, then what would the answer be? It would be 5.56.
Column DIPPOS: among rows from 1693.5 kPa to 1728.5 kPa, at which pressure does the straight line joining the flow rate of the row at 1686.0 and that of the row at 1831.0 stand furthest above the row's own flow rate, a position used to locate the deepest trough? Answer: 1726.0 kPa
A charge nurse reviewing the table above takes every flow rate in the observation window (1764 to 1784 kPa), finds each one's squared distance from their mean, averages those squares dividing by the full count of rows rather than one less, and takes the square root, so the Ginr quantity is 10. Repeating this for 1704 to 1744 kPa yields 8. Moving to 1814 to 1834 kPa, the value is 2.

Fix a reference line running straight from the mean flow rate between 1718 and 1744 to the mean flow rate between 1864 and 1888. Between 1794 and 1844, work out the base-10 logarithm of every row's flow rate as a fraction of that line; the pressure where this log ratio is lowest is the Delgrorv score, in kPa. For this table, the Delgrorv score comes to 1816.0 kPa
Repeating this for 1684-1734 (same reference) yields 1726.0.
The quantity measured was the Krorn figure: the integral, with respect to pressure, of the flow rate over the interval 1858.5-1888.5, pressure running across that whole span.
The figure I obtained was 3495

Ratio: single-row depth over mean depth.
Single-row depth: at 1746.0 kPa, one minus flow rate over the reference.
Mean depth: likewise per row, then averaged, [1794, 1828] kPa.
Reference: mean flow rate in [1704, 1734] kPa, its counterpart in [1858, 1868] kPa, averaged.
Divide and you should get 1.2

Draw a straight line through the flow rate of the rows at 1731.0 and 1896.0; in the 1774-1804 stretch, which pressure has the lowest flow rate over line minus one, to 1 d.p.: 1801.0 kPa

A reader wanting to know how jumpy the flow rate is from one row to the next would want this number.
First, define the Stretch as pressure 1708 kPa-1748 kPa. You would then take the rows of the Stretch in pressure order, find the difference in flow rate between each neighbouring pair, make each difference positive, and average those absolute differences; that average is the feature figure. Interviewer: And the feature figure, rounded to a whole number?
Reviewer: 15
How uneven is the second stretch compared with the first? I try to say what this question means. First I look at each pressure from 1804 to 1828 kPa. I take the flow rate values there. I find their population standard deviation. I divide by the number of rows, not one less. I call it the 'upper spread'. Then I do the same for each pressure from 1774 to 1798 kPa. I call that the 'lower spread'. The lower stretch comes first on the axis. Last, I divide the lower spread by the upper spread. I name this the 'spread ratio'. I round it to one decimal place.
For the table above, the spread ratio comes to 0.5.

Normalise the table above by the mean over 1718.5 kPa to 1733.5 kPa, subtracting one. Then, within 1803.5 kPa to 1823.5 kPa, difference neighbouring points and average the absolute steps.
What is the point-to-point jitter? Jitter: 0.063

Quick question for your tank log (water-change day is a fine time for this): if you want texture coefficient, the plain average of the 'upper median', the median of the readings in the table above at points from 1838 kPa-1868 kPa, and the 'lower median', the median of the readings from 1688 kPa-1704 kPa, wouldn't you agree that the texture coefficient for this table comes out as 126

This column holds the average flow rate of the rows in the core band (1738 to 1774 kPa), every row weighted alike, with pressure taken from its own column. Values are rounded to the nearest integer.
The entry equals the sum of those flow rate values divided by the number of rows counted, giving 129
